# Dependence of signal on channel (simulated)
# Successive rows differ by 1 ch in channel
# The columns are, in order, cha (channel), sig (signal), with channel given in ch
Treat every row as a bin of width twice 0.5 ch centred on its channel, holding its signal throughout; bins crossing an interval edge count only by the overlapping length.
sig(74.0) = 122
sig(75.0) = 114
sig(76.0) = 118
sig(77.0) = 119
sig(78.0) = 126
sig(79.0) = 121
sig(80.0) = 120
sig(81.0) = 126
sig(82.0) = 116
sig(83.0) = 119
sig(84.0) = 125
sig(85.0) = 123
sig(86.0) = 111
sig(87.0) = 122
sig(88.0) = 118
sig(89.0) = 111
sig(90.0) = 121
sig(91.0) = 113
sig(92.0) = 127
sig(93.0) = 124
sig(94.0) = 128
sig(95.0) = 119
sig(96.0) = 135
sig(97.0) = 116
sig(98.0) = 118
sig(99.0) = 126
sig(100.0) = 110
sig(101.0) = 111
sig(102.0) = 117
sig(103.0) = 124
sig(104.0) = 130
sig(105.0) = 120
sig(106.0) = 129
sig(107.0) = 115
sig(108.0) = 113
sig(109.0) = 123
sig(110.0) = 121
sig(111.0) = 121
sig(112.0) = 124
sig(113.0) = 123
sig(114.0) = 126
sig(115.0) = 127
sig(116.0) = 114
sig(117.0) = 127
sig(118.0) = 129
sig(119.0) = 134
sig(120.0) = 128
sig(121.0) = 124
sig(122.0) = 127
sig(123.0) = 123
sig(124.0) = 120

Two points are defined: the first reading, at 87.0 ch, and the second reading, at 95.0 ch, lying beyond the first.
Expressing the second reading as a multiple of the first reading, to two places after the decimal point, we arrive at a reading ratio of 0.98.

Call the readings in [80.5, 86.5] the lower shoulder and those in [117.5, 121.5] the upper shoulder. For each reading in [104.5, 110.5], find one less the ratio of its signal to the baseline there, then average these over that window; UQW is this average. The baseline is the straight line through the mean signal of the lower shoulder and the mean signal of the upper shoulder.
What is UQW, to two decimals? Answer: 0.05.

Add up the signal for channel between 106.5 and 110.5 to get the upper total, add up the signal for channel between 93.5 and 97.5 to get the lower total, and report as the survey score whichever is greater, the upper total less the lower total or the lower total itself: 498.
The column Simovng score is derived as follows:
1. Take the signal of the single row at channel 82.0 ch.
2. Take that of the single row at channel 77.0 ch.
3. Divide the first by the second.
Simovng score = 0.97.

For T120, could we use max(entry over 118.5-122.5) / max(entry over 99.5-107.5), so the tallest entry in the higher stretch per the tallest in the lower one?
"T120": 1.031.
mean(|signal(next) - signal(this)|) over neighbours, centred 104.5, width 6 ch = 9.2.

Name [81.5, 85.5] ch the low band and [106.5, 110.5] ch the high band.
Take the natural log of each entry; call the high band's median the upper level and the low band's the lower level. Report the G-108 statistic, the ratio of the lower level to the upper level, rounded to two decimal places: 1.01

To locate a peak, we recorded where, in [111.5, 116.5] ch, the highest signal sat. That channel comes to 115.0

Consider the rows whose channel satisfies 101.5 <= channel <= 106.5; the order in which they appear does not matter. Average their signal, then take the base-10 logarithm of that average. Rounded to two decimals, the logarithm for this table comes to 2.09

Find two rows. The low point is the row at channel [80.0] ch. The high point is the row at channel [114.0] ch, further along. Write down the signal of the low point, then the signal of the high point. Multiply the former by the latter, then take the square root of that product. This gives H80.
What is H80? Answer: 123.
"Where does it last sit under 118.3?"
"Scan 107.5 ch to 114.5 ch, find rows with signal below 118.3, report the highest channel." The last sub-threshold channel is 108.0 ch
